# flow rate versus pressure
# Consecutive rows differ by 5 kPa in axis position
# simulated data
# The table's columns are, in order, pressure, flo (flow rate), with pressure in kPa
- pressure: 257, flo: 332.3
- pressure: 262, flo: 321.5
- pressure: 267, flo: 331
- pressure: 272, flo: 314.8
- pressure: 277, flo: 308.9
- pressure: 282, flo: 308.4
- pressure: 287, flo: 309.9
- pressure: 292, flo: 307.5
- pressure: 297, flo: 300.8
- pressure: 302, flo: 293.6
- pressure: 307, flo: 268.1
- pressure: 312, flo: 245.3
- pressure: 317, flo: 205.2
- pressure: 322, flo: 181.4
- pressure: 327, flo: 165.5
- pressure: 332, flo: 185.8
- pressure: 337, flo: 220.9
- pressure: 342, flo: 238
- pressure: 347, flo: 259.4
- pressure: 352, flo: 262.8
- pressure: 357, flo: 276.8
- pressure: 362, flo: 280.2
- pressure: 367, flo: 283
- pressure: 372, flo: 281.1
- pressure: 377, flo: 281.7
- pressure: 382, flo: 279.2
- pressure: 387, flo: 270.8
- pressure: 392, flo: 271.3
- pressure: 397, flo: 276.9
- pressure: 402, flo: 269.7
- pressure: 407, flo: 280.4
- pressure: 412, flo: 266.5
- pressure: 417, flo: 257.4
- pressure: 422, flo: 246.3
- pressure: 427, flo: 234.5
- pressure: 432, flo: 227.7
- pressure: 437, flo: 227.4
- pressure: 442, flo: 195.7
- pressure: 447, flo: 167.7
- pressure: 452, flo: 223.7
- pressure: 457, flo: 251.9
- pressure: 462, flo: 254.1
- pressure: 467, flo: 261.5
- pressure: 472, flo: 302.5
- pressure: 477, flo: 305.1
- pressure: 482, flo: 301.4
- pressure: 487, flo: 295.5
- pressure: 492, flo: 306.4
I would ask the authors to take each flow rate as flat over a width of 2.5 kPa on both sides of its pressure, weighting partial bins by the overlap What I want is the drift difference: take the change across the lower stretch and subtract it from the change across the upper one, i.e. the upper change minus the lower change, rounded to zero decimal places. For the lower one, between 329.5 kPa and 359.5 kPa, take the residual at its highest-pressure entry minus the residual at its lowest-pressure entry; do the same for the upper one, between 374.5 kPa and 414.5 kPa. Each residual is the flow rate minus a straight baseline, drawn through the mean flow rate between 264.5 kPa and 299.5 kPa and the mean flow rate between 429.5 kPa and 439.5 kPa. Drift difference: -101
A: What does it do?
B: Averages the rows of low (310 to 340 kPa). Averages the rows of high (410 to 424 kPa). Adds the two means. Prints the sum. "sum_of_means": 457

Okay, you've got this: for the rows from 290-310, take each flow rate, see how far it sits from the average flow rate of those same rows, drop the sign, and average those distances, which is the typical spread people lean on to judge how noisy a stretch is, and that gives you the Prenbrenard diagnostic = 12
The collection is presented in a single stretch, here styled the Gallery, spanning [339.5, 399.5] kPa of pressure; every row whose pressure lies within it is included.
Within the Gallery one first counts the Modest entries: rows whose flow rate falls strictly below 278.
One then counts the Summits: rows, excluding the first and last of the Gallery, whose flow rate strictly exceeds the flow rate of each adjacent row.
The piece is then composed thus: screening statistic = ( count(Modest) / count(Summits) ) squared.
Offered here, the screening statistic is 12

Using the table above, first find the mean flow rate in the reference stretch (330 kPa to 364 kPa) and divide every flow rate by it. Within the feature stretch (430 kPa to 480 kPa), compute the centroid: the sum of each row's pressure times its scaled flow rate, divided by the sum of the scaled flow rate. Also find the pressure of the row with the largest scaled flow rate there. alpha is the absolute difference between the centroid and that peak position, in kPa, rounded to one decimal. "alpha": 20.6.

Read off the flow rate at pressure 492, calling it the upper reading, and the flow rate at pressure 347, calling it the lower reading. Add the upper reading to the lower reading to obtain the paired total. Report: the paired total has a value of 566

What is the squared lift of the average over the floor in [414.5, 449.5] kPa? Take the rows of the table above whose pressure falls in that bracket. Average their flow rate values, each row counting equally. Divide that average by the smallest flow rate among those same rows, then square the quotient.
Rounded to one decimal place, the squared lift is 1.8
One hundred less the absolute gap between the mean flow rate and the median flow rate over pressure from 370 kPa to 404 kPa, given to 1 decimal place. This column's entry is 98.9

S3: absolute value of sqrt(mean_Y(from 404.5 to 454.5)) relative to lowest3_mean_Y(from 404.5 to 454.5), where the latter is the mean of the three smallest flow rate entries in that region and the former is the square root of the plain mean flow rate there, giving 0.078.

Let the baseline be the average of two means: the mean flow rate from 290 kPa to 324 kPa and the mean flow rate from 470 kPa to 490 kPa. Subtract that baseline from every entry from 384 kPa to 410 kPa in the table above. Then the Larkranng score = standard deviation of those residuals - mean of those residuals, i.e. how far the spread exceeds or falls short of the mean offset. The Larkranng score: 10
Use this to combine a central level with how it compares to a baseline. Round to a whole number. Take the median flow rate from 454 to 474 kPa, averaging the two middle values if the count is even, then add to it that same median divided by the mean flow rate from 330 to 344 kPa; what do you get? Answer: 259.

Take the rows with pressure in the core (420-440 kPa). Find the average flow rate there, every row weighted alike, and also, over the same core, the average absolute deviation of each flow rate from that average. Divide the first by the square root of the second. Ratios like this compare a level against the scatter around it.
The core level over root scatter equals 92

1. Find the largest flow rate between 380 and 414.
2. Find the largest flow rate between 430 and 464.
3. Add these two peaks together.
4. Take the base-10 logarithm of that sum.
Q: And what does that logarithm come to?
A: 2.73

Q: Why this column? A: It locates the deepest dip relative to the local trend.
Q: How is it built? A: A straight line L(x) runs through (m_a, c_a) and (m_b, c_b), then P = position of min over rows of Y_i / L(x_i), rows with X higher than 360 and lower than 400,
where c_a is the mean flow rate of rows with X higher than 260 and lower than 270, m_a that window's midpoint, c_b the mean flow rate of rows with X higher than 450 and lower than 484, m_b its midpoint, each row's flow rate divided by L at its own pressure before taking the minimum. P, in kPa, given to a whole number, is 387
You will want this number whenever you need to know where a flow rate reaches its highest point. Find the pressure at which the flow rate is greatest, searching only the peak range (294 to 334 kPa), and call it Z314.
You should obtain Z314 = 297 kPa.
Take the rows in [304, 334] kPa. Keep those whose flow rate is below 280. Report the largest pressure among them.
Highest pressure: 332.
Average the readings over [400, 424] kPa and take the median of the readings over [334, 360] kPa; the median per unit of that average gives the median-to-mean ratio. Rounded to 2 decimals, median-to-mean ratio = 0.98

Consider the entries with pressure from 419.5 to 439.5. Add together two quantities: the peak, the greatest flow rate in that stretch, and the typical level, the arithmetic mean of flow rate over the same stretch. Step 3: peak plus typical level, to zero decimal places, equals 480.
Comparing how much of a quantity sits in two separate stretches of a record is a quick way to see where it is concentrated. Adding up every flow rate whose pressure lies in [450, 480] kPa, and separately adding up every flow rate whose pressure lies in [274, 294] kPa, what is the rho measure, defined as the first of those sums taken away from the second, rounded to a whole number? -364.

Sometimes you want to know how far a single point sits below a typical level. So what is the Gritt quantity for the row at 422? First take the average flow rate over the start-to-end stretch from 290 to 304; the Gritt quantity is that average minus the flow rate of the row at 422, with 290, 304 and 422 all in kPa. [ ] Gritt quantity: 54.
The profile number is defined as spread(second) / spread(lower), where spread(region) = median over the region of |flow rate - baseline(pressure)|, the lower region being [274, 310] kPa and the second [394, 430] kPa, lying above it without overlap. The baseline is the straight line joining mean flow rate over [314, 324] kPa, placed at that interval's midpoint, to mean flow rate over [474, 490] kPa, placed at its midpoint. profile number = 0.2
